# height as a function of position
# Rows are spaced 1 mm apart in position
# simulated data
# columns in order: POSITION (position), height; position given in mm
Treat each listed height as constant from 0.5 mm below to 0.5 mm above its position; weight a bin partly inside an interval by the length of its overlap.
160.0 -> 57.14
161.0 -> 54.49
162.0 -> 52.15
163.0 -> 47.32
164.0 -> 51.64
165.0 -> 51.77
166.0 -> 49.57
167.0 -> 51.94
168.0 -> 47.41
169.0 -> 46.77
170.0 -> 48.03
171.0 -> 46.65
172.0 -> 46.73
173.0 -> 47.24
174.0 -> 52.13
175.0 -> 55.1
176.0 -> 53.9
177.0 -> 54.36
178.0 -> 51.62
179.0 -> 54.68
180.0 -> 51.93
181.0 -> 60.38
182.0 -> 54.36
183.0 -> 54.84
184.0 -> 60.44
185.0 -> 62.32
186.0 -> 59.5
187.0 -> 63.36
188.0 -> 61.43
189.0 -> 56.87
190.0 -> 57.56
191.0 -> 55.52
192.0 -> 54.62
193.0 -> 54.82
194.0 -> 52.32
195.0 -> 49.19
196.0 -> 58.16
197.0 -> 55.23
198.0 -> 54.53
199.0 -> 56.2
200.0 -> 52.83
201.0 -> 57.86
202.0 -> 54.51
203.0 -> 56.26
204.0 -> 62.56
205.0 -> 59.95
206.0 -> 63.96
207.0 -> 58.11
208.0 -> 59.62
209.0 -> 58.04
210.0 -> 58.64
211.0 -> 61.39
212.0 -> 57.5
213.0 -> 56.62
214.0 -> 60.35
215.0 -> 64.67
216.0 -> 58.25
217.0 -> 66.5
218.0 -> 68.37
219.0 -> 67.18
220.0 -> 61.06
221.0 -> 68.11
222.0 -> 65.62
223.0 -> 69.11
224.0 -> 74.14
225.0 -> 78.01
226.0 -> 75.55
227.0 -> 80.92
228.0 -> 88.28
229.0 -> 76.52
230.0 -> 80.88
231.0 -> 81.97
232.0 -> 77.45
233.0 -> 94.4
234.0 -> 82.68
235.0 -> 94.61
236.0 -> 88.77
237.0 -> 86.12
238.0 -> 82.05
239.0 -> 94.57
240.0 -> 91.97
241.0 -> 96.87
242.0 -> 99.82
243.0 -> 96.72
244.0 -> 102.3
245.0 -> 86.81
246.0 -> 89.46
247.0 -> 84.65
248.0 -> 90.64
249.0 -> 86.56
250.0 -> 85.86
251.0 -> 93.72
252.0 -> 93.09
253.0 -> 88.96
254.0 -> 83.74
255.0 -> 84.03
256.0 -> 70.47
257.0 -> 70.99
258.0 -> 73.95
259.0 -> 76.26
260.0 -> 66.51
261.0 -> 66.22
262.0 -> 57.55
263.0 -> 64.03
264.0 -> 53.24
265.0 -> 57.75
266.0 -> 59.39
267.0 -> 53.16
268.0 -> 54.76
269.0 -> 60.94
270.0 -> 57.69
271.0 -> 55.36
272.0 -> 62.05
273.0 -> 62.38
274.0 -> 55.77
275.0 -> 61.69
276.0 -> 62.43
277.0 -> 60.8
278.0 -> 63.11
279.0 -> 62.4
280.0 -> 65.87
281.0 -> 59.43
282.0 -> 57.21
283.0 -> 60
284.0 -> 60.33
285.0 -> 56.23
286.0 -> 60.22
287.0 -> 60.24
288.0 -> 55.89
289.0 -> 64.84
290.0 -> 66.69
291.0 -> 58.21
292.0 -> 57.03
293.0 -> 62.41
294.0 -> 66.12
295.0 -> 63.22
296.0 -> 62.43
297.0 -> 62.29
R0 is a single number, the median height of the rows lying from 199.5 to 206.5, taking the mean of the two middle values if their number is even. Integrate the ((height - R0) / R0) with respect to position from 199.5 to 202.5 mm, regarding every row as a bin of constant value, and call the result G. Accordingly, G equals -0.1 mm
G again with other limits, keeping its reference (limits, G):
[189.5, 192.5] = -0.1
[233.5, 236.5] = 1.6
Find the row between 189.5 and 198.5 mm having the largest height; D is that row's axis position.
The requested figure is 196.0 mm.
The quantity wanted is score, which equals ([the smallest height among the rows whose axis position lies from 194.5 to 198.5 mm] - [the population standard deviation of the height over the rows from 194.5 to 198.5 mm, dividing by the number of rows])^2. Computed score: 2112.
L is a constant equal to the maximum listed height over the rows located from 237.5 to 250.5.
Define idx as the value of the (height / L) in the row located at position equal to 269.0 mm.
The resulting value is 0.596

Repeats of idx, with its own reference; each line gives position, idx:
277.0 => 0.594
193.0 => 0.536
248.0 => 0.886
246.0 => 0.874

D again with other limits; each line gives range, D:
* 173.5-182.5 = 181.0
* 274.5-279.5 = 278.0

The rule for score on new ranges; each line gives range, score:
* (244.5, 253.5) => 6666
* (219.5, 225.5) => 3086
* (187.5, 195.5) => 2097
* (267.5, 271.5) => 2739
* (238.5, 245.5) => 6736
